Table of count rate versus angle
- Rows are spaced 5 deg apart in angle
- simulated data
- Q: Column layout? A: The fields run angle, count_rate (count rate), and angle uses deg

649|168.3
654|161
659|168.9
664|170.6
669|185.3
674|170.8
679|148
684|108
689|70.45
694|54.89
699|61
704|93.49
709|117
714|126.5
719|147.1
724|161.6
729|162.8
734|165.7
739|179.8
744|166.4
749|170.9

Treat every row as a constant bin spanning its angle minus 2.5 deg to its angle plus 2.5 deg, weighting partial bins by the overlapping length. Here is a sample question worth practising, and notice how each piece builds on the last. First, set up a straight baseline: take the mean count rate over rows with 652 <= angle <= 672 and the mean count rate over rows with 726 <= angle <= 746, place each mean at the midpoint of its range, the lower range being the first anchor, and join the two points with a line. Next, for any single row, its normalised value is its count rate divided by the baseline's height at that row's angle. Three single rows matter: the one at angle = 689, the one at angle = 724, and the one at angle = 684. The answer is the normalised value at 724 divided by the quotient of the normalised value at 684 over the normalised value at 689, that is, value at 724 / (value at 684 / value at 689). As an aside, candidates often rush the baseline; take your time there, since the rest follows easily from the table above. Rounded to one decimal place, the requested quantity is 0.6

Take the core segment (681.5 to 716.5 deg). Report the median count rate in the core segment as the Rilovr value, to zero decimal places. 93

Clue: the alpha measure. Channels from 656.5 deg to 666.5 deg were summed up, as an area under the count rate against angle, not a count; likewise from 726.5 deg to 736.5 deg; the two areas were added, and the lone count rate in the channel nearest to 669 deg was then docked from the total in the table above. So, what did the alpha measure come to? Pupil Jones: 3155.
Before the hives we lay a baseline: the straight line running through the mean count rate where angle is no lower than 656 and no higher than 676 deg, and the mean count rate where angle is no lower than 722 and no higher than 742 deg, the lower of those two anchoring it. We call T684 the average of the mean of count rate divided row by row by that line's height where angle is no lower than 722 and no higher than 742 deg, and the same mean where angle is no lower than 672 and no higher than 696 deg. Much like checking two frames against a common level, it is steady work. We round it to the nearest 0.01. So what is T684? 0.82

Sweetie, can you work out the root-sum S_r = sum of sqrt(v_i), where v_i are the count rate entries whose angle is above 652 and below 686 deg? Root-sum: 88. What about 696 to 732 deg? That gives 77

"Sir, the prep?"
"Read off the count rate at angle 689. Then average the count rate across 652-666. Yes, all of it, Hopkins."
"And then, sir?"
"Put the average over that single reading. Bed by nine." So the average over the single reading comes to 2.4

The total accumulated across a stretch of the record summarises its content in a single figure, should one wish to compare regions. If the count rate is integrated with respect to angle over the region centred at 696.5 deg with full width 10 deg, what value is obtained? 579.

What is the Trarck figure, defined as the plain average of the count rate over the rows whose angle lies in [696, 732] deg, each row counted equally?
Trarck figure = 124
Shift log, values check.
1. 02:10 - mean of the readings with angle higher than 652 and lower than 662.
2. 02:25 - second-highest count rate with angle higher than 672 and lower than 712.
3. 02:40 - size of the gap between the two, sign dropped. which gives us 17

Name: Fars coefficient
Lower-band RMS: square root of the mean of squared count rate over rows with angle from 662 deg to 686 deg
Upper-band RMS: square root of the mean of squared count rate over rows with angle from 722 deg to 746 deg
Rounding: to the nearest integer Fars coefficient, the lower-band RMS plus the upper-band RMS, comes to 326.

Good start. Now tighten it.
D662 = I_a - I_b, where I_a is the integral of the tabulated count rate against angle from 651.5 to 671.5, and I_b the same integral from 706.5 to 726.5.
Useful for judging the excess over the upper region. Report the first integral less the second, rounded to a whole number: 668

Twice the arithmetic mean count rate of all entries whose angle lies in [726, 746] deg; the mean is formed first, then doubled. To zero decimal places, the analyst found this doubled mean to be 337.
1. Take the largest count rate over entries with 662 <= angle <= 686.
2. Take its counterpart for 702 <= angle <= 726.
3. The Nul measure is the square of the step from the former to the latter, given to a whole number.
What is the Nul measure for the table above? 562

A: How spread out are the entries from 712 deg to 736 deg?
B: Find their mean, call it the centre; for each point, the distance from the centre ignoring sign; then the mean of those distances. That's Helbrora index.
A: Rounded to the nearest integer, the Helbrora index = 13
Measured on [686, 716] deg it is 25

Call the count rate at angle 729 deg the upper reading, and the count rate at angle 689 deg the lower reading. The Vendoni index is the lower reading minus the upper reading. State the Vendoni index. -92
